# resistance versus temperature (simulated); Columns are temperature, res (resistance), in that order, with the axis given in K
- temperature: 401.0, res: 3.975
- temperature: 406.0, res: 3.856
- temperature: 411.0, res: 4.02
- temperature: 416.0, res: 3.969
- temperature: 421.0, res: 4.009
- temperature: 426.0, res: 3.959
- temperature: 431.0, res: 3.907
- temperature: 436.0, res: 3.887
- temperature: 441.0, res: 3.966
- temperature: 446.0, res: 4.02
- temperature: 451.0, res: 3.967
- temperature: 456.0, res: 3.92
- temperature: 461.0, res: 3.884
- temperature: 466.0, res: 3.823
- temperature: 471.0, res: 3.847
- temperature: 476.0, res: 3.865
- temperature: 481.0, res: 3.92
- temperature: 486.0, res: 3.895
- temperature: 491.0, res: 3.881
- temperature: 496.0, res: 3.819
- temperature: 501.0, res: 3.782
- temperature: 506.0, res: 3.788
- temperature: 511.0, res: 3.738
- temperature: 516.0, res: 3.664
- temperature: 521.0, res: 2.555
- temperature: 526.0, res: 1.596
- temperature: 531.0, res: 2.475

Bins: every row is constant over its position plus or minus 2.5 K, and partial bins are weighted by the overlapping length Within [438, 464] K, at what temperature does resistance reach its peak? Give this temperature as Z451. 446.0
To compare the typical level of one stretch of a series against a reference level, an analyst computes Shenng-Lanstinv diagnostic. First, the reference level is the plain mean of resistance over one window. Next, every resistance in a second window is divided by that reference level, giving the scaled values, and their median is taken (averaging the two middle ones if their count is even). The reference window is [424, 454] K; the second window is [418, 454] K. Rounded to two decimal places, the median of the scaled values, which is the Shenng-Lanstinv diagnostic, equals 1.00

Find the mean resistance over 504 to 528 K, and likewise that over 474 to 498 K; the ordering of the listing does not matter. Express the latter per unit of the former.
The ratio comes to 1.26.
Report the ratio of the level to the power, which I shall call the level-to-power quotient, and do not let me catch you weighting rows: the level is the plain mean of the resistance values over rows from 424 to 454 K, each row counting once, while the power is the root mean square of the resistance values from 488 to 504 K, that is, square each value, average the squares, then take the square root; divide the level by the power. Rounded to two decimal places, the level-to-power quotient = 1.03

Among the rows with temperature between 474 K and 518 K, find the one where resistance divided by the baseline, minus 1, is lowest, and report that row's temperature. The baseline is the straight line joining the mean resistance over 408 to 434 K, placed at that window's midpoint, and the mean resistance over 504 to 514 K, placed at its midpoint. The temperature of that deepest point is 516.0 K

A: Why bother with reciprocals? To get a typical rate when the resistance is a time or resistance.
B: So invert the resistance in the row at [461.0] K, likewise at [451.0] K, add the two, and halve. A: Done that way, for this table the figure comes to 0.255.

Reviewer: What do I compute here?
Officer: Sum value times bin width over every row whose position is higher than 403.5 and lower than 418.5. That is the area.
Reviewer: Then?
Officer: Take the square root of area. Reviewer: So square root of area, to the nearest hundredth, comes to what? 7.70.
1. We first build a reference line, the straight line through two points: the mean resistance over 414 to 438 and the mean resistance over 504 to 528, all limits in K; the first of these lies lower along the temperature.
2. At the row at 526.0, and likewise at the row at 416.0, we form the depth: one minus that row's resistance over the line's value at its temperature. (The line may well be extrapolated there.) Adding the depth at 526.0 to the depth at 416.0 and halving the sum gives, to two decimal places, 0.24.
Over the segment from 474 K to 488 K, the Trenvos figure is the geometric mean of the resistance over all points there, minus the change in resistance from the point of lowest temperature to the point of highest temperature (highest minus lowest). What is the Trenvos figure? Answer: 3.86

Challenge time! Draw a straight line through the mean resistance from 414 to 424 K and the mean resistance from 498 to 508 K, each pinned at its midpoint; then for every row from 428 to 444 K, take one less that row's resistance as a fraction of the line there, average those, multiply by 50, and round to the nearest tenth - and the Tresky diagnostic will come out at 0.3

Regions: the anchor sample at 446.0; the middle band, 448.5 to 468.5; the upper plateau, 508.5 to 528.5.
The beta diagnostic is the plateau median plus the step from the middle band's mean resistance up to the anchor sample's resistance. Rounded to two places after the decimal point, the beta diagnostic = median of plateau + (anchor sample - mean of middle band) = 3.23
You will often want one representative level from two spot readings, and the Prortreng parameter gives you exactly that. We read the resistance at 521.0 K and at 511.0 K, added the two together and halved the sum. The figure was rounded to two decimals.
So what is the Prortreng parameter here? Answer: 3.15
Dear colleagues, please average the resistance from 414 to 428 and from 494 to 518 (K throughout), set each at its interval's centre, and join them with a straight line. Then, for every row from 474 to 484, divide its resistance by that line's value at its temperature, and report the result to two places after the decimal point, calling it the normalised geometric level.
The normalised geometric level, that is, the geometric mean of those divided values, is 1.02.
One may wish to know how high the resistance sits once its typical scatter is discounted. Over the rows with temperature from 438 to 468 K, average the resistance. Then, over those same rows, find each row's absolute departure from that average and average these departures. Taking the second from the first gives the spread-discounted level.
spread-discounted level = 3.88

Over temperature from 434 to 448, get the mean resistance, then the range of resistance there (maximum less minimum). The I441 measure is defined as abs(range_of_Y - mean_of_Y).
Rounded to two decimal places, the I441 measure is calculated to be 3.82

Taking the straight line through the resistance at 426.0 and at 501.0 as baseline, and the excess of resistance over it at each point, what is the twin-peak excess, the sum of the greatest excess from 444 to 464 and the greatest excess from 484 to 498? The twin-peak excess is 0.186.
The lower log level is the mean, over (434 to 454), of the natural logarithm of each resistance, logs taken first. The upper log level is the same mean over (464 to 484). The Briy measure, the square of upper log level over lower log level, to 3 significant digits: 0.965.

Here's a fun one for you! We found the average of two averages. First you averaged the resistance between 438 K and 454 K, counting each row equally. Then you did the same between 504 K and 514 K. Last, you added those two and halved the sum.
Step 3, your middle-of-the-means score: 3.87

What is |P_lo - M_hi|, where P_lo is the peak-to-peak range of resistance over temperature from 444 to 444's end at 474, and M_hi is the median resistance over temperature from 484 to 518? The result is 3.59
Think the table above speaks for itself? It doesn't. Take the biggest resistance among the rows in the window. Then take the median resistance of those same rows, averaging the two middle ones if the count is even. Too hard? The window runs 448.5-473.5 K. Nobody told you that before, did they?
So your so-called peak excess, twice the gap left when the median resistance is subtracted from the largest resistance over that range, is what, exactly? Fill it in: 0.17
